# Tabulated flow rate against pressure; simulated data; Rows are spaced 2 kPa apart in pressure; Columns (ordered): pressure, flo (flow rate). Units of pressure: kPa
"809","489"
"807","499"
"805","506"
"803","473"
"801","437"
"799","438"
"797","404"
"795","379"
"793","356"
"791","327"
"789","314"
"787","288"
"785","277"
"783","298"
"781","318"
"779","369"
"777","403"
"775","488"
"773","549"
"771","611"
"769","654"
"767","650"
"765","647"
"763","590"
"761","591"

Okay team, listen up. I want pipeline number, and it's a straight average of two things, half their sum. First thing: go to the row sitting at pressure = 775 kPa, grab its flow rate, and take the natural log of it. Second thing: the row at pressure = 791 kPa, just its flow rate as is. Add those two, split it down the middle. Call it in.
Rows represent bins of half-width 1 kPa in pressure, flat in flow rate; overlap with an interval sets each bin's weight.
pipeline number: 167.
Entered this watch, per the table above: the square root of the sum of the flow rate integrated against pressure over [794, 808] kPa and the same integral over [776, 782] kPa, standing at 92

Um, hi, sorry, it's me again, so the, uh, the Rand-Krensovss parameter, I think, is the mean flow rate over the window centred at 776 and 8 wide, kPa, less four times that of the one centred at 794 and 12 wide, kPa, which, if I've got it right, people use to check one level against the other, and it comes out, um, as -1026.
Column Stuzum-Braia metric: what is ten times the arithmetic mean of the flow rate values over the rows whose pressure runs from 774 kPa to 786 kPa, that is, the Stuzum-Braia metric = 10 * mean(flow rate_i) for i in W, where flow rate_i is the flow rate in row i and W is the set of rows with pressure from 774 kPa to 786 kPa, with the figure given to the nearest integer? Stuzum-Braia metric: 3588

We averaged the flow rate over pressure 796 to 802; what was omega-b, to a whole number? 426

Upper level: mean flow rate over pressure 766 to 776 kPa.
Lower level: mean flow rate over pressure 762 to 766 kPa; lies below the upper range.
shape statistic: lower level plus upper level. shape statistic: 1209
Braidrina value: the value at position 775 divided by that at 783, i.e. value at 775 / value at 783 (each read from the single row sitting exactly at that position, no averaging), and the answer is 1.64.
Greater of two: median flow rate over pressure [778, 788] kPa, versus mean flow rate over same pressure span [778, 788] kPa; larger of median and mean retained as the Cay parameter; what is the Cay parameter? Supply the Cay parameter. 310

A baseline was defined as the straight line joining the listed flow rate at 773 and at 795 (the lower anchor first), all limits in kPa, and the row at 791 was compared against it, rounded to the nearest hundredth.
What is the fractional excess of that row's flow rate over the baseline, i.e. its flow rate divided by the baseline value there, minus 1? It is -0.20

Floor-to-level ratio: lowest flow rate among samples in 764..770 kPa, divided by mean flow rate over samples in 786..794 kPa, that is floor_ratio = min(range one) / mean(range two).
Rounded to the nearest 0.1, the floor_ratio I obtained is 2.0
